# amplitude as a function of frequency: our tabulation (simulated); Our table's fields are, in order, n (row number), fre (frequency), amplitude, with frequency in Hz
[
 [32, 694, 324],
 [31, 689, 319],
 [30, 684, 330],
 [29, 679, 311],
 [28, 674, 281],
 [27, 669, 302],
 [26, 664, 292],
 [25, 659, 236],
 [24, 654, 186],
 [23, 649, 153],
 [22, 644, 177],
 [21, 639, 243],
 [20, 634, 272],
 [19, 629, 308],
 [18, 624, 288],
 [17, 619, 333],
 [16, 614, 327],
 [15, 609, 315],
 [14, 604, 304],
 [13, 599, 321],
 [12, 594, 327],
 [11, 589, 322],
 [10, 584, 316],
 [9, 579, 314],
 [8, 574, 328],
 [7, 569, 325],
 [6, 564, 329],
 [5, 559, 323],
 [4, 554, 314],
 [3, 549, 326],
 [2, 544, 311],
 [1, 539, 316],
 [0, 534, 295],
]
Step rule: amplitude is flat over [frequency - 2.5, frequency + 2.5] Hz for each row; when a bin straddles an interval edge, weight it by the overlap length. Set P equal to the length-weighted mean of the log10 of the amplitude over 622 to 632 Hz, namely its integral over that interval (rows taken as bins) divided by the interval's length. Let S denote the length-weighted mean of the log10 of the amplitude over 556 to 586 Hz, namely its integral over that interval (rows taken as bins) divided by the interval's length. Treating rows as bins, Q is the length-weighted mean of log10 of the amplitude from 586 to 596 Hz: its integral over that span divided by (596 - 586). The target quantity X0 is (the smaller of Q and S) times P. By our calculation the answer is 6.20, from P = 2.47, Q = 2.510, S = 2.51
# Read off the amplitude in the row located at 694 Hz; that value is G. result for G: 324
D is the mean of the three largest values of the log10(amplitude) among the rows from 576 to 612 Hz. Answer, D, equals 2.51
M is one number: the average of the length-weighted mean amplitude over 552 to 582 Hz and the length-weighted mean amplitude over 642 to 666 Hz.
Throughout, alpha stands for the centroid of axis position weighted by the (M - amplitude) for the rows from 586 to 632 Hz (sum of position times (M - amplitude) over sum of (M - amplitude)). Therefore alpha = 607.6 Hz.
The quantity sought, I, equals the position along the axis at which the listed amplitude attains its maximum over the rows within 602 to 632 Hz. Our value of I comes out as 619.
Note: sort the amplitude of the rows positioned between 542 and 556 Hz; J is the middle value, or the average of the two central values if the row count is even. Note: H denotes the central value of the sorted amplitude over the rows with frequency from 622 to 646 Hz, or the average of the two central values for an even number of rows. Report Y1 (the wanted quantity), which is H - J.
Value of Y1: -42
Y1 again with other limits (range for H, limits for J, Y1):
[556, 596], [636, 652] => 147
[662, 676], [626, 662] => 56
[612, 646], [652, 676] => 7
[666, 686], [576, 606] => -12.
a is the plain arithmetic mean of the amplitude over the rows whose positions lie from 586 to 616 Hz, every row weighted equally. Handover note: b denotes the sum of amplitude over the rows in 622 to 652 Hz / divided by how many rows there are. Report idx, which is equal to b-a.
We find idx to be -79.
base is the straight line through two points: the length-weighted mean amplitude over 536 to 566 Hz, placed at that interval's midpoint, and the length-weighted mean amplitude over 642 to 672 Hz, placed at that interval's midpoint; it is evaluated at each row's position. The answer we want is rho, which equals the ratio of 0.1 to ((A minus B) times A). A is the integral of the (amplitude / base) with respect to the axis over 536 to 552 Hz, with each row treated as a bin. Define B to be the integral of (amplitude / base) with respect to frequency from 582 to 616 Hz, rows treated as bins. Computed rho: -0.0003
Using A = 16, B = 39.2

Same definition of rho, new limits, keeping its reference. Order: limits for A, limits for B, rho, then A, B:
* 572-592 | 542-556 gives 0.0006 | 22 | 13.8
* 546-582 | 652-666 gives 0.0001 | 38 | 14.9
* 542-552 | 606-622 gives -0.0010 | 10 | 19.6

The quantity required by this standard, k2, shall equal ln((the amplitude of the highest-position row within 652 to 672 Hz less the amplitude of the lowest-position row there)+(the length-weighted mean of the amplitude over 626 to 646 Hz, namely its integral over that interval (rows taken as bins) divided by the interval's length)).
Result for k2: 5.9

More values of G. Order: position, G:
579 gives 314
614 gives 327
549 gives 326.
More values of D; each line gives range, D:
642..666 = 2.37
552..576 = 2.51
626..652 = 2.44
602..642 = 2.51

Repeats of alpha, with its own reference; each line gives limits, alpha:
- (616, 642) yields 620.8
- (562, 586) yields 573.4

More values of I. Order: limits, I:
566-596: 574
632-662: 634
